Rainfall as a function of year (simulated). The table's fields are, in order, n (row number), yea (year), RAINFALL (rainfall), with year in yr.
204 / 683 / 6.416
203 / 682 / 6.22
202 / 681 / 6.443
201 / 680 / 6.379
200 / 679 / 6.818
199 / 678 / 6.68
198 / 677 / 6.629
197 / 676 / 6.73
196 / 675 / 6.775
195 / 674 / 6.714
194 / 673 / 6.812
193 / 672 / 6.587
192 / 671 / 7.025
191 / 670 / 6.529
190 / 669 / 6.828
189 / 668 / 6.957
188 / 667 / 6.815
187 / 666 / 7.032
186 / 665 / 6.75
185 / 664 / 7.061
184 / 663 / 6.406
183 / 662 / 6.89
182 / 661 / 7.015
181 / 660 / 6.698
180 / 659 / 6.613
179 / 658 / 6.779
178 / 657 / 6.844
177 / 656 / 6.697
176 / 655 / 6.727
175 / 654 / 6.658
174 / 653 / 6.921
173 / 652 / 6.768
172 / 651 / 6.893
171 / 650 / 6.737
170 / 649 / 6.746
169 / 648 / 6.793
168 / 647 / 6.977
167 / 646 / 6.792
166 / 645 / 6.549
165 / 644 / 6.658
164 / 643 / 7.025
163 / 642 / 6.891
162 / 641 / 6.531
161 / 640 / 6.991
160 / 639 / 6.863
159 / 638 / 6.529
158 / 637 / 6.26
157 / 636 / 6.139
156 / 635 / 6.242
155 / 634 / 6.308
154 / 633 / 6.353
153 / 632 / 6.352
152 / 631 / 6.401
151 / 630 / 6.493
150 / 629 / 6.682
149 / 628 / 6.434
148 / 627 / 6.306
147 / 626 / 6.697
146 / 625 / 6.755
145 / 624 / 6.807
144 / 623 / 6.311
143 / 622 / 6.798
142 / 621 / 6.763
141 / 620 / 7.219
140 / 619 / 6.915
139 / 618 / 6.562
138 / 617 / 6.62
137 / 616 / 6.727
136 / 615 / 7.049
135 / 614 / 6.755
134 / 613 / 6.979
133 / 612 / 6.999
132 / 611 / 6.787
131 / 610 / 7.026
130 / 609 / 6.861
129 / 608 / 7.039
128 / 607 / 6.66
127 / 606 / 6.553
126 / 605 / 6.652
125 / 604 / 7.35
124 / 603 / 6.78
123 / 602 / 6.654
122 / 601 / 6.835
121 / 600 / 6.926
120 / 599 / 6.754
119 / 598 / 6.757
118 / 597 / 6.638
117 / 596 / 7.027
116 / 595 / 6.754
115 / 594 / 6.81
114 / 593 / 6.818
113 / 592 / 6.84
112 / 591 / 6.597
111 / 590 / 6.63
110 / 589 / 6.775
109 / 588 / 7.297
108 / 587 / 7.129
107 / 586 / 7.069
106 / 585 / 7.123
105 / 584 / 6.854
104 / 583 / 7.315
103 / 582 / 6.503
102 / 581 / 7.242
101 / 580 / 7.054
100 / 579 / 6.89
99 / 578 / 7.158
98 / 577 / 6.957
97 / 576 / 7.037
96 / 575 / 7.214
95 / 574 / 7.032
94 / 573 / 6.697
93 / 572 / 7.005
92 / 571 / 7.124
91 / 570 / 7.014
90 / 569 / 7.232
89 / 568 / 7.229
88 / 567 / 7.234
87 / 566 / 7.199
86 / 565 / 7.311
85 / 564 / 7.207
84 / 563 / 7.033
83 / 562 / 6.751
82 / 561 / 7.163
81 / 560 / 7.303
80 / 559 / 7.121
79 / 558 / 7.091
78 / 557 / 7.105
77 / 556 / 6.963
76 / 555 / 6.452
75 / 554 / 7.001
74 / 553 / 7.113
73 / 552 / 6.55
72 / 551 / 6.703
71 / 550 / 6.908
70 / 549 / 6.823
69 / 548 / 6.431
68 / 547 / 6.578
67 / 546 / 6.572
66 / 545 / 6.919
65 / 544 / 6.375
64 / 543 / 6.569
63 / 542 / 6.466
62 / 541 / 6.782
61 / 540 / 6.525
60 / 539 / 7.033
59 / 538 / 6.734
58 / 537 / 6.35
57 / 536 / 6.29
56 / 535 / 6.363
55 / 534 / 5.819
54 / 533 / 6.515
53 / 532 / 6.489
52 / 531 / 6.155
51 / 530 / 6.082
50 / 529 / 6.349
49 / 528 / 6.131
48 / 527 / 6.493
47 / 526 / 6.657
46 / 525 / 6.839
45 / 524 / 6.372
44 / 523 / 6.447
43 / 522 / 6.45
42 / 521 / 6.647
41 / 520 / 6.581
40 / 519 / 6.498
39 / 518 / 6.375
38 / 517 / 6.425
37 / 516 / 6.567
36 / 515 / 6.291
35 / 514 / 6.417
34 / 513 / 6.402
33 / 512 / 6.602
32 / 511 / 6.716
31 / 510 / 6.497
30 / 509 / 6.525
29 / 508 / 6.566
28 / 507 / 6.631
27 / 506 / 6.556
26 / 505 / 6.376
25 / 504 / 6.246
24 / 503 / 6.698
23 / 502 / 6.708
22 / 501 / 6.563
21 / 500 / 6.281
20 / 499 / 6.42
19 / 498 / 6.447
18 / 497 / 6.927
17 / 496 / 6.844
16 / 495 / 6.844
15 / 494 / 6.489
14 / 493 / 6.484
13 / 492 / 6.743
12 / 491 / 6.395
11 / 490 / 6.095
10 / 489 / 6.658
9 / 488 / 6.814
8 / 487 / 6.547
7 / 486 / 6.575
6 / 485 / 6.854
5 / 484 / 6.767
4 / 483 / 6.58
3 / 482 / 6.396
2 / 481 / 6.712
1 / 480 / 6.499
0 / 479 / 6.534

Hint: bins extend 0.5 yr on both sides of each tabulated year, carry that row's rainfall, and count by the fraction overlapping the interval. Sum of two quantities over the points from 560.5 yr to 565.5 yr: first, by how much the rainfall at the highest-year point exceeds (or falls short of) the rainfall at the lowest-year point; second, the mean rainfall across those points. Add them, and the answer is 7.24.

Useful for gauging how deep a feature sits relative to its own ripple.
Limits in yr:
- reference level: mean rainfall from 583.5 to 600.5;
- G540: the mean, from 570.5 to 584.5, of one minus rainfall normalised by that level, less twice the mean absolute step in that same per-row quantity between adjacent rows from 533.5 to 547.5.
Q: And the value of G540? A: -0.10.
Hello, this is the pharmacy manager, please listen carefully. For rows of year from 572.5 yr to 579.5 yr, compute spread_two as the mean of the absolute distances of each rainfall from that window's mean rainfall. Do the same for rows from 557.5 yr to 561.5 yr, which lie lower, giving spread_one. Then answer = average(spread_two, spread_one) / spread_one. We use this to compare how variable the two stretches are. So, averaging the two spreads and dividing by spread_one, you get 1.5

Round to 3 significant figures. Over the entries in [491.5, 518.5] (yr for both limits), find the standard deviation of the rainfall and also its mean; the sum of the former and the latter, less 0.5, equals 6.22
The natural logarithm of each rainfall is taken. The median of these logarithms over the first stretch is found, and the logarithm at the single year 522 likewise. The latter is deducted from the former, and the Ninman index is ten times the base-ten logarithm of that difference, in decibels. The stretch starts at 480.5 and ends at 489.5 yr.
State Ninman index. -15.0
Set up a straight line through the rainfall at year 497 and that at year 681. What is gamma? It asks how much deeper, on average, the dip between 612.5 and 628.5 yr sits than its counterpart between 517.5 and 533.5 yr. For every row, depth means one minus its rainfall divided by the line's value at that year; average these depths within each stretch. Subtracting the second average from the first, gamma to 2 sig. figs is -0.079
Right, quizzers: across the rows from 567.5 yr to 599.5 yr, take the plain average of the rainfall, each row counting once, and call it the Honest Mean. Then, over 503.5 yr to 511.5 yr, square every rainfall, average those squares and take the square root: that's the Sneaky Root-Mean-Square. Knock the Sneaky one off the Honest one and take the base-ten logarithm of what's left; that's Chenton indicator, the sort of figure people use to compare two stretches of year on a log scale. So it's -0.36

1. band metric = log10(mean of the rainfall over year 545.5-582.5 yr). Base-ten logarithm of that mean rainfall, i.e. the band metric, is 0.843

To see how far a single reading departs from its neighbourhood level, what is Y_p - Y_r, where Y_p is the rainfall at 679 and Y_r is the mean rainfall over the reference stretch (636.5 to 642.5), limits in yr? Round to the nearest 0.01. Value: 0.14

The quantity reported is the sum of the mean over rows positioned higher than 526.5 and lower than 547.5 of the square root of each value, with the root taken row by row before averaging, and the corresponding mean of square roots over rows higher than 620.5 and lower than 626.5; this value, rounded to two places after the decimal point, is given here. 5.13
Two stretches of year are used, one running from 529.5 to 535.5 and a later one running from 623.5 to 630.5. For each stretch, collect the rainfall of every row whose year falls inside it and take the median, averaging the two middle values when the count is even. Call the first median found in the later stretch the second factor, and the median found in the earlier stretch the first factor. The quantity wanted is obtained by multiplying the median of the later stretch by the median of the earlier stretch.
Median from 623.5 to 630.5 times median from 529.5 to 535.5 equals 41.8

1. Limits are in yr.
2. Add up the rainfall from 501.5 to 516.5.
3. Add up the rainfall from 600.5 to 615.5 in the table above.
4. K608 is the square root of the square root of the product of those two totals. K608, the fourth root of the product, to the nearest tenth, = 10.0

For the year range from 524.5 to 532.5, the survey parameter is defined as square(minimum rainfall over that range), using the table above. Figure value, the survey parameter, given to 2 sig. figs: 37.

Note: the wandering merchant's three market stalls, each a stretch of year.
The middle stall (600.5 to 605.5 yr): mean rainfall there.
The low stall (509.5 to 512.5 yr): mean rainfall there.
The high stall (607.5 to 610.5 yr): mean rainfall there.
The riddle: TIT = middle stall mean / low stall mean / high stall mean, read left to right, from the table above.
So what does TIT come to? 0.149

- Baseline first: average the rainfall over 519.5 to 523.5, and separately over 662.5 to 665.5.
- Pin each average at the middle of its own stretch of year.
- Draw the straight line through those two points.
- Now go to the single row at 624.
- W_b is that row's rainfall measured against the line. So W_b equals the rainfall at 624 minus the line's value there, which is 0.13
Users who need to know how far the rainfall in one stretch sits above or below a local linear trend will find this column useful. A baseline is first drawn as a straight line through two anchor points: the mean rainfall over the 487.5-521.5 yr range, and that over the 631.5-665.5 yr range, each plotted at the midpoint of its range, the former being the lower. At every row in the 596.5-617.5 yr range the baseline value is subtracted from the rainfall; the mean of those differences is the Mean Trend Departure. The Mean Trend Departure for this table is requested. 0.2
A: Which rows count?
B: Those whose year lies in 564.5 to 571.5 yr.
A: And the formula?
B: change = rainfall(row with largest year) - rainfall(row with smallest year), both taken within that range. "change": -0.187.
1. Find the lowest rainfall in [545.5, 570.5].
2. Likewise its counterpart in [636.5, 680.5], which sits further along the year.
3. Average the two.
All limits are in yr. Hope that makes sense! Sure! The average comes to 6.35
